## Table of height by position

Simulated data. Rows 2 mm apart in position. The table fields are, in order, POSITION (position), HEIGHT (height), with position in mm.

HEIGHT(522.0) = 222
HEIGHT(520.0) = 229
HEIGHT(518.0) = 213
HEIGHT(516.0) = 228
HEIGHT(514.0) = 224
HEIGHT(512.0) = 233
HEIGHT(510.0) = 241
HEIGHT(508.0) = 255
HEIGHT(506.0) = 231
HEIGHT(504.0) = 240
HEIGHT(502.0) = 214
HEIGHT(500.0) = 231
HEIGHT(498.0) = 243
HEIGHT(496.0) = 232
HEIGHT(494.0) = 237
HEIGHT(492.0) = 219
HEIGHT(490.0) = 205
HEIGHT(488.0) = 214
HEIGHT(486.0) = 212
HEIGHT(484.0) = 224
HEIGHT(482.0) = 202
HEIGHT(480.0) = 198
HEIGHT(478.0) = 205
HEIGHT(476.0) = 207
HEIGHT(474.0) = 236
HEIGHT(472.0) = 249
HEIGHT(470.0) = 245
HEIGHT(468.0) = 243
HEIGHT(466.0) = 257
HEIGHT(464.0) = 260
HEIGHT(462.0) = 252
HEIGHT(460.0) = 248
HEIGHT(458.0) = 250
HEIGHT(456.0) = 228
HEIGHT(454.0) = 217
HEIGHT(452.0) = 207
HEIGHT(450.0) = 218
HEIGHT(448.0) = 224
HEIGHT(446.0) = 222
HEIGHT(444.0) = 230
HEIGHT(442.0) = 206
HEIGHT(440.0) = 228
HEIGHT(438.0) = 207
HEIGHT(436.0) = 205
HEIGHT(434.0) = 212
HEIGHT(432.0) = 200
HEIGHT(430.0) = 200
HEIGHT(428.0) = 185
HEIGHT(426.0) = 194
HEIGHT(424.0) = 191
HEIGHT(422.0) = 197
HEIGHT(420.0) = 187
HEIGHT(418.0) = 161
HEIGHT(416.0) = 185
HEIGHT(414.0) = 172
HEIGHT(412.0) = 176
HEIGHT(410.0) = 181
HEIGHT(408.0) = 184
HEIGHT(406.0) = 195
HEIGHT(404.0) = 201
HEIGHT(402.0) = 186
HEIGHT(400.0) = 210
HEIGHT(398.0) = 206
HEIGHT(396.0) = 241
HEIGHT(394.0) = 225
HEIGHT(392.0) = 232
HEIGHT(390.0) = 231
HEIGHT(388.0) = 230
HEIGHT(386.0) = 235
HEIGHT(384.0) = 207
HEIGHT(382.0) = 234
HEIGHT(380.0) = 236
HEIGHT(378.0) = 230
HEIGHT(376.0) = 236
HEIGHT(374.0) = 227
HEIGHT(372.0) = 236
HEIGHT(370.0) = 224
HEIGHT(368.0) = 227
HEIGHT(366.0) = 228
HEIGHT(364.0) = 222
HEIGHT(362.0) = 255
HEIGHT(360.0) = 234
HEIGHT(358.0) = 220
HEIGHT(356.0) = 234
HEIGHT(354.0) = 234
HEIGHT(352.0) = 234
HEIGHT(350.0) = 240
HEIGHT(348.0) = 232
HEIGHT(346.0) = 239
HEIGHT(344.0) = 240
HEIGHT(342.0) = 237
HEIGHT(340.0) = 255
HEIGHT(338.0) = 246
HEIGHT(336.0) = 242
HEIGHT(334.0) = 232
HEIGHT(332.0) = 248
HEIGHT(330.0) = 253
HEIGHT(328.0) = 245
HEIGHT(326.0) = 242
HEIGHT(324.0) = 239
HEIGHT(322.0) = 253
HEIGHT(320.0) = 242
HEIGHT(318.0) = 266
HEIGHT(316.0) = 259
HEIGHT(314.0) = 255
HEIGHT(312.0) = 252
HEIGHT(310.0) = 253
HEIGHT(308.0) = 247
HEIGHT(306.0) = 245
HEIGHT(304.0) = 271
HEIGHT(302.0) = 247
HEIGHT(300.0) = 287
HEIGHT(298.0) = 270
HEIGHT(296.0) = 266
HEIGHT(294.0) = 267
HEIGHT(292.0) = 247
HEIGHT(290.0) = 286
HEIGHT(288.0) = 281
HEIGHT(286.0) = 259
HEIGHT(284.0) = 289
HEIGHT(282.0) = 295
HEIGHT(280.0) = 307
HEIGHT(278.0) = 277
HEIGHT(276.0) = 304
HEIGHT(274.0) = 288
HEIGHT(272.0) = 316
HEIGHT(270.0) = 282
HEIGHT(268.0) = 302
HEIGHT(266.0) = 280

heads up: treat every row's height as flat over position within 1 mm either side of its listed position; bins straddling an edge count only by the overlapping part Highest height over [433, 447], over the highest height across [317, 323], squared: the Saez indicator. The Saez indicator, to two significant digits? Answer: 0.75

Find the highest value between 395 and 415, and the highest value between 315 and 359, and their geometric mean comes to 253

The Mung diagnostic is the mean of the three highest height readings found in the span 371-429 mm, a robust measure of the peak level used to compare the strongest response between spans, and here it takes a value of 238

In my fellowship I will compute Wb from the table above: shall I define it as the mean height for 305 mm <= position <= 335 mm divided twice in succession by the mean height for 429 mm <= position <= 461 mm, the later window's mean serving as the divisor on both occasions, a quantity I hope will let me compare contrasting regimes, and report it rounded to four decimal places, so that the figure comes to 0.0052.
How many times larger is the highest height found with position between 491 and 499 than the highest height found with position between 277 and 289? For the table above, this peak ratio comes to 0.79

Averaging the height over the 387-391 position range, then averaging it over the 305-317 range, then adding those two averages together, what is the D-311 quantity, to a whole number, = 482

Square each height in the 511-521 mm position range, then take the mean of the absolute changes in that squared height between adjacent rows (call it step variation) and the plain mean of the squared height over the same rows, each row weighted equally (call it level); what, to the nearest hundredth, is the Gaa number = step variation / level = 0.10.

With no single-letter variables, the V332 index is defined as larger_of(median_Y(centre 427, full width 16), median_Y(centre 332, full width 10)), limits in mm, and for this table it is 245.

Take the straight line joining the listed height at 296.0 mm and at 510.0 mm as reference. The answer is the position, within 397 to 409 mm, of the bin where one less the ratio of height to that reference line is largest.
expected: 408.0 mm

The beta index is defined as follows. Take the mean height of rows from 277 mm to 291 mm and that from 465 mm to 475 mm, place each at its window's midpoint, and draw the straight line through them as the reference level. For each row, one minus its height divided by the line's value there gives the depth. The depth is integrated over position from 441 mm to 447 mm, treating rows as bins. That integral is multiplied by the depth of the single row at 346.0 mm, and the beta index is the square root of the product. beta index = 0.30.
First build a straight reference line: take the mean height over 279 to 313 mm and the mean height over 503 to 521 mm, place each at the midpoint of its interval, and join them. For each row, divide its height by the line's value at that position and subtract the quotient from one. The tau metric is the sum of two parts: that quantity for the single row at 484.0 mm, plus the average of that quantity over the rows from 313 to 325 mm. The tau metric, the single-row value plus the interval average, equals 0.10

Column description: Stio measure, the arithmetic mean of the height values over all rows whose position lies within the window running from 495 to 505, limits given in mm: 232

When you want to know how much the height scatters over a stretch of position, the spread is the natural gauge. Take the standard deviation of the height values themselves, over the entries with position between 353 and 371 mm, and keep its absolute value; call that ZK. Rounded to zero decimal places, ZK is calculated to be 10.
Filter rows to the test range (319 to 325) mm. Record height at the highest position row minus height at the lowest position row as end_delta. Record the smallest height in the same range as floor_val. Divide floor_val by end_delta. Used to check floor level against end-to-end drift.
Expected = -80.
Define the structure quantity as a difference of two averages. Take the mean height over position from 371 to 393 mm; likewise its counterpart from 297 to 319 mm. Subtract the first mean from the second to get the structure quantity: 29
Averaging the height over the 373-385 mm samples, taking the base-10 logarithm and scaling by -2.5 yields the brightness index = -5.90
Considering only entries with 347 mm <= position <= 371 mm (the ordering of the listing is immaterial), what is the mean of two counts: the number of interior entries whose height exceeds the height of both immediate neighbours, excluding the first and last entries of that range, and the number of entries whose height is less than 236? 6.5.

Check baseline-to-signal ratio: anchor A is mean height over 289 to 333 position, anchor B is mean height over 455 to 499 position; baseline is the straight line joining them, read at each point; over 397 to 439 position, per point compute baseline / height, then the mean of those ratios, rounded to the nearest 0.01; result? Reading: 1.25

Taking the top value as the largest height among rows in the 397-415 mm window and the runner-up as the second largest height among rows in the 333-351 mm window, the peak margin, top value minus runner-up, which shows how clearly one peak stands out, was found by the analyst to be -36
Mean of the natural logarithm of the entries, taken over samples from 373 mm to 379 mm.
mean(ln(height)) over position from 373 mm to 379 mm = 5.44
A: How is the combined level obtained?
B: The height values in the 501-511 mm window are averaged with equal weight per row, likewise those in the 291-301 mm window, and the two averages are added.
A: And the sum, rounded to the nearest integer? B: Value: 504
